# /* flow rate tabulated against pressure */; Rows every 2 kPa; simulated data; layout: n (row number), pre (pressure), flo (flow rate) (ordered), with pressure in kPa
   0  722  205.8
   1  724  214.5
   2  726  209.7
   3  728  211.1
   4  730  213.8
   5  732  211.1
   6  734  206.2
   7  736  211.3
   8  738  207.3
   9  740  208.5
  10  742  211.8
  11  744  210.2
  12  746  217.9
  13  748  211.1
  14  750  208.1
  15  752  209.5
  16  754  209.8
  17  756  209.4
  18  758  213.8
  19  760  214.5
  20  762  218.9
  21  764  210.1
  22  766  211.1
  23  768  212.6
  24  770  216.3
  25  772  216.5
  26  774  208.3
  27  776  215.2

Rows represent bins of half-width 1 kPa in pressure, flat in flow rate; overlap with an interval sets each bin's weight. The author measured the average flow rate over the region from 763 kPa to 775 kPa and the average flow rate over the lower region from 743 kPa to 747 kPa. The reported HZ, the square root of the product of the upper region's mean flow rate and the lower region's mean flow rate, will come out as 213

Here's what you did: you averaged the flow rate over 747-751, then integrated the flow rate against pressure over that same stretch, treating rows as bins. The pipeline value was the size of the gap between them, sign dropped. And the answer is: 629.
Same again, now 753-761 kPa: 1483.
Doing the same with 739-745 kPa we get 1051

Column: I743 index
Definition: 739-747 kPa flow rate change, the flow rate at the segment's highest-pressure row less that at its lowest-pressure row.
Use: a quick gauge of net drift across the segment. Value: 9.4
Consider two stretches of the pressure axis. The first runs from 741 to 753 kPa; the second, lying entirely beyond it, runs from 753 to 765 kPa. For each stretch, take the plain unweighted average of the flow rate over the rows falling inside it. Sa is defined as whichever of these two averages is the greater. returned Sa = 213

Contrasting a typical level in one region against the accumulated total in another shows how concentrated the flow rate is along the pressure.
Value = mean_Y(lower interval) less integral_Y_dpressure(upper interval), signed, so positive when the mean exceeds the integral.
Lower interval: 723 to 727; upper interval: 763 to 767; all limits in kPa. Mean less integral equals -630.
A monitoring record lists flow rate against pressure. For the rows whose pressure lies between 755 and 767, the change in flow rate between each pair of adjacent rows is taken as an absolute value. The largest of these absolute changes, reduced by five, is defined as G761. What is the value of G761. 3.8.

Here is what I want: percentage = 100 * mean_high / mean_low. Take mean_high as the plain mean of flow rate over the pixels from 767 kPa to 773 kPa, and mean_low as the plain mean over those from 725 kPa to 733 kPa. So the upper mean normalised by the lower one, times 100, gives 102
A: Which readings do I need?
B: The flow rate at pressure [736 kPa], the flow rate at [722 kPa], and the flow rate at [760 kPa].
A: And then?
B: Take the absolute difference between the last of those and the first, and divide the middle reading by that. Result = 64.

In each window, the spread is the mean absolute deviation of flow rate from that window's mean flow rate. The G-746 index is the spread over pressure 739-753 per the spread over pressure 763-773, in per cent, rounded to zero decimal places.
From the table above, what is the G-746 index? 90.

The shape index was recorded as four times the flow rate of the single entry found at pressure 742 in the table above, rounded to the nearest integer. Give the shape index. 847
